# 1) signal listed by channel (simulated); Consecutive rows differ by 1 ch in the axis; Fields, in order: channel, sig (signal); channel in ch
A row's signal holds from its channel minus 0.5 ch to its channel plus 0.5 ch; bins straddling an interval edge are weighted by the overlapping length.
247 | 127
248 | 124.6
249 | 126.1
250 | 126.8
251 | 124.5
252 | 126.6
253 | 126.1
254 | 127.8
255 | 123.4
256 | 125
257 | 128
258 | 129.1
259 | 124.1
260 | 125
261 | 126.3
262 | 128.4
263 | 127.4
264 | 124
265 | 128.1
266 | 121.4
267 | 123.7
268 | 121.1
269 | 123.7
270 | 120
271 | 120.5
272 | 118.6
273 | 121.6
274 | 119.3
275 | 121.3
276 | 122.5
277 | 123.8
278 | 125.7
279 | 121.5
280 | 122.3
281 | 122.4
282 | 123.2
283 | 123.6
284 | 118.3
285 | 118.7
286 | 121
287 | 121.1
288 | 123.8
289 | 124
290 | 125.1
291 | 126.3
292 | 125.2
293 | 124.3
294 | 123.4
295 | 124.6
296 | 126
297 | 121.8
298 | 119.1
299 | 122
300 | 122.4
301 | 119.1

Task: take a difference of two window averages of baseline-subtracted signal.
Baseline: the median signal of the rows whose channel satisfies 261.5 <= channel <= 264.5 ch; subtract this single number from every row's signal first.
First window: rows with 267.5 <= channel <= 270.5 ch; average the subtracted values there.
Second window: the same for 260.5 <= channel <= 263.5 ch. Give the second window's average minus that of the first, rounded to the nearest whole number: 6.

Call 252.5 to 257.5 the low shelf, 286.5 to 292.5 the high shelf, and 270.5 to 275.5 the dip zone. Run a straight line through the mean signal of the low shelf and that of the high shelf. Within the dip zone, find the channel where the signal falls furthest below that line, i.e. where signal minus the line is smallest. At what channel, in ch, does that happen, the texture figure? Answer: 272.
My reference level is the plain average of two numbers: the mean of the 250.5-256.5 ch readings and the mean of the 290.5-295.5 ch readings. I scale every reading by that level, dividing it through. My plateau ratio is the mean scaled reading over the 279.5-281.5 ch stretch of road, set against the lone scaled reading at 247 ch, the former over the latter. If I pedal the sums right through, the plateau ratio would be 0.963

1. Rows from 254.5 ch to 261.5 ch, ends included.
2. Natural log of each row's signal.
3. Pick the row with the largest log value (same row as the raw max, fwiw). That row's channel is 258 ch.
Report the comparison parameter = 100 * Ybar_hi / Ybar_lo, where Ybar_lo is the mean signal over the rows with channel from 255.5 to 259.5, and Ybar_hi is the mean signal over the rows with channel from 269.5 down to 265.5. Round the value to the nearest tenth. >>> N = 96.8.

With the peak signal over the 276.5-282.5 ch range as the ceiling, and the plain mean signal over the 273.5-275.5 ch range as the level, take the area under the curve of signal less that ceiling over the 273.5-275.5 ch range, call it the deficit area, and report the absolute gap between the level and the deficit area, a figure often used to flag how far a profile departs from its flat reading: 131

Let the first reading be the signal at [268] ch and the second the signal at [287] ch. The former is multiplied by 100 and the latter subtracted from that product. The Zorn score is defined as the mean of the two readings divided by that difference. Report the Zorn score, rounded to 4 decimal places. 0.0101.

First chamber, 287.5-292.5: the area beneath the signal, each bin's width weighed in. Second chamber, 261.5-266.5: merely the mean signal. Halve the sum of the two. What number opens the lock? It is 375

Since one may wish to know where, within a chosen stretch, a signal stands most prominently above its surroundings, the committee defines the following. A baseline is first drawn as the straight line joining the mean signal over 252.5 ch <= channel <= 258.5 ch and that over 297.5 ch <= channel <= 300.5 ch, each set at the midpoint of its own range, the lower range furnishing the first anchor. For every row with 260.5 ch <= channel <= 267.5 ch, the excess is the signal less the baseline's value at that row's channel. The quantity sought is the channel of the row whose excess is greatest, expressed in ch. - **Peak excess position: 265 ch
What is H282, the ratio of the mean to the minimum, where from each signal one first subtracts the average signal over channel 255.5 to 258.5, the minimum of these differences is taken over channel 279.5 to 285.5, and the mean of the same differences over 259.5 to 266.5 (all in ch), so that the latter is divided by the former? 0.17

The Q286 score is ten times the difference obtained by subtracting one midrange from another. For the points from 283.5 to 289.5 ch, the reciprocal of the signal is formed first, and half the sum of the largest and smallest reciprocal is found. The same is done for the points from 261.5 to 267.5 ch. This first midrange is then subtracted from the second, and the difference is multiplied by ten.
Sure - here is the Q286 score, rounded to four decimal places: -0.0025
